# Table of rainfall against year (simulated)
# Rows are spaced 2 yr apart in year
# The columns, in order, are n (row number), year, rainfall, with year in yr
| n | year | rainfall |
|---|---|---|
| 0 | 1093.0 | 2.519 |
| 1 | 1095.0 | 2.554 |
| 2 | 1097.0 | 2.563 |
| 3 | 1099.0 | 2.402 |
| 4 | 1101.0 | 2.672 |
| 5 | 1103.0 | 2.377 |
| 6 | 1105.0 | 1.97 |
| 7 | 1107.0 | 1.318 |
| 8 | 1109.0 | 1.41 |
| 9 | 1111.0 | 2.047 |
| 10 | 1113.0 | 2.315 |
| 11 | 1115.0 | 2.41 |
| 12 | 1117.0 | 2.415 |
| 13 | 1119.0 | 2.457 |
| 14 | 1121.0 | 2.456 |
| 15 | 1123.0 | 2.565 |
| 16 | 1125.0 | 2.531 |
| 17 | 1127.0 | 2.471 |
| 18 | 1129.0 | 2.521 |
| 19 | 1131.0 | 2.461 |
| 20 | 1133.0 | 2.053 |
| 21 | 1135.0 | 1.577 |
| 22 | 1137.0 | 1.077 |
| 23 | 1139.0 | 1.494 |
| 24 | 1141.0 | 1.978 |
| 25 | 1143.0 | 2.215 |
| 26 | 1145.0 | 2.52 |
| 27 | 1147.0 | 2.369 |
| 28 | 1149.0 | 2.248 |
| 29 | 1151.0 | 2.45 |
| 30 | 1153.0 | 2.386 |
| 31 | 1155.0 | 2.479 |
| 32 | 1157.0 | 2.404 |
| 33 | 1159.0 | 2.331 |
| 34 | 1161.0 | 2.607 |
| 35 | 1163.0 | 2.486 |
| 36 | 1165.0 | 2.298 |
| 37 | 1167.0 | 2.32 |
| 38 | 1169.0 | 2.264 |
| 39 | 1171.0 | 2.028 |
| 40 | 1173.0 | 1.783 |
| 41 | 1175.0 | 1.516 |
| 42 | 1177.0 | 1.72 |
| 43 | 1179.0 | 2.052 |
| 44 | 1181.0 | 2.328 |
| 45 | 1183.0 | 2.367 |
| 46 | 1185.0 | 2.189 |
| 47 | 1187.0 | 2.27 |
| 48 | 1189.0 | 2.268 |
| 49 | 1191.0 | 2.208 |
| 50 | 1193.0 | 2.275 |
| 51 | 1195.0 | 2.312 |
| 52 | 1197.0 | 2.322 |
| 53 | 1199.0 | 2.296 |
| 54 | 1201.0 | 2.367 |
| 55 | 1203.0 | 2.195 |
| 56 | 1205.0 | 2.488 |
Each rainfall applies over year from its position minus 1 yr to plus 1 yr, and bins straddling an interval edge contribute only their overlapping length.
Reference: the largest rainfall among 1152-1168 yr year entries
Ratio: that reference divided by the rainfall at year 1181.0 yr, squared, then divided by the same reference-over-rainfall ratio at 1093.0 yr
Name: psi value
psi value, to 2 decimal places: 1.21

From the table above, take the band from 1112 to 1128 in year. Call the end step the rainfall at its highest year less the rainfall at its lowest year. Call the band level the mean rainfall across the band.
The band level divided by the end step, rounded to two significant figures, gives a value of 16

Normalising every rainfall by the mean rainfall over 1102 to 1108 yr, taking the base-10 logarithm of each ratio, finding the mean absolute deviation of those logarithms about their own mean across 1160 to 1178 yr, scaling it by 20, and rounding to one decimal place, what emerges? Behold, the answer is 1.3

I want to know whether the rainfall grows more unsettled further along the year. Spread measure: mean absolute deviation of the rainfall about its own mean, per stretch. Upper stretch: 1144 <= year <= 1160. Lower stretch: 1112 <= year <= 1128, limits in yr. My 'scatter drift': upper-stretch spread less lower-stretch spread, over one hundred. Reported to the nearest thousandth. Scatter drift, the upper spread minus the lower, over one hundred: 0.000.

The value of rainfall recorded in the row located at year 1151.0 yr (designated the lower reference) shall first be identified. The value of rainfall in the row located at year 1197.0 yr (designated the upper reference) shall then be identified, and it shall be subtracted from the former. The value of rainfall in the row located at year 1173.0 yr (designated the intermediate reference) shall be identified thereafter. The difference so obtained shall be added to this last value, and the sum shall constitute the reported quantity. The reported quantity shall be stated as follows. 1.9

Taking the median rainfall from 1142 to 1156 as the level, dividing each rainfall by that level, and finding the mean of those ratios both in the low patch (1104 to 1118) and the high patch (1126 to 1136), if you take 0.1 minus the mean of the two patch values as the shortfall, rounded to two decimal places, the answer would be -0.78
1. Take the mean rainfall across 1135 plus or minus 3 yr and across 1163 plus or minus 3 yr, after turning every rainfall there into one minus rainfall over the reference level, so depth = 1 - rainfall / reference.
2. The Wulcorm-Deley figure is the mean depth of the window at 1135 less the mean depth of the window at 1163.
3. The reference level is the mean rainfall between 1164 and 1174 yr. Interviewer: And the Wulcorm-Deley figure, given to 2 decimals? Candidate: 0.42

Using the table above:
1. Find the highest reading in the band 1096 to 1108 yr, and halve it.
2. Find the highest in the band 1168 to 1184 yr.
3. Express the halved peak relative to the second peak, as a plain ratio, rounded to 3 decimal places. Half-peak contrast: 0.564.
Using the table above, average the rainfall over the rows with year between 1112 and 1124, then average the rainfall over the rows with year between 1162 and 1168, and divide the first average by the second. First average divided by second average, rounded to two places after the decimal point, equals 1.03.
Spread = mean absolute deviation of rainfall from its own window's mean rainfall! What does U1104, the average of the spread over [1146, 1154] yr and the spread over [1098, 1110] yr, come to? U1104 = 0.26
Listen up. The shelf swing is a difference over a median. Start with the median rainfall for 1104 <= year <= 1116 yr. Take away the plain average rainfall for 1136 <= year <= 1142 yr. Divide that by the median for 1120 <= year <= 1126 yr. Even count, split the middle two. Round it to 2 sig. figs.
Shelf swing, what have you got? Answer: 0.19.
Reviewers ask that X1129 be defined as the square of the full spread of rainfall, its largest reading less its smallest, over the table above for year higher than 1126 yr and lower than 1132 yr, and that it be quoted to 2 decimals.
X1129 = 0.00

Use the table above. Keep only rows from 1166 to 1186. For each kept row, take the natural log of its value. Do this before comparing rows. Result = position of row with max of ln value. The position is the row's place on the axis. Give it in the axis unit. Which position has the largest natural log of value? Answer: 1183.0 yr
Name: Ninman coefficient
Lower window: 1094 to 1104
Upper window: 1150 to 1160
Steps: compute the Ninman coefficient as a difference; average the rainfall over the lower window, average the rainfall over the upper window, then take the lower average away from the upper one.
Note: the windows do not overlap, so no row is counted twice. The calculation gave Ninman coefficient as -0.10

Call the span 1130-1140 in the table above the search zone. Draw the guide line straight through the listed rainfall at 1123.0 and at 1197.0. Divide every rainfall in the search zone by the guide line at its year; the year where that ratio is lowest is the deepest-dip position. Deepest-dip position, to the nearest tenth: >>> 1137.0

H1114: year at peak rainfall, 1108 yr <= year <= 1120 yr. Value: 1119.0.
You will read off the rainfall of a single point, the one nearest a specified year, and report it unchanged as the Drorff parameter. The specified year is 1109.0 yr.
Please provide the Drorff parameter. 1.41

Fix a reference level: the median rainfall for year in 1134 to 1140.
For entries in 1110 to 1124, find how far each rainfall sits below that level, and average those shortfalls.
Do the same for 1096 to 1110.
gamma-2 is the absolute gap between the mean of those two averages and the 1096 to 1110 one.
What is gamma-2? 0.14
